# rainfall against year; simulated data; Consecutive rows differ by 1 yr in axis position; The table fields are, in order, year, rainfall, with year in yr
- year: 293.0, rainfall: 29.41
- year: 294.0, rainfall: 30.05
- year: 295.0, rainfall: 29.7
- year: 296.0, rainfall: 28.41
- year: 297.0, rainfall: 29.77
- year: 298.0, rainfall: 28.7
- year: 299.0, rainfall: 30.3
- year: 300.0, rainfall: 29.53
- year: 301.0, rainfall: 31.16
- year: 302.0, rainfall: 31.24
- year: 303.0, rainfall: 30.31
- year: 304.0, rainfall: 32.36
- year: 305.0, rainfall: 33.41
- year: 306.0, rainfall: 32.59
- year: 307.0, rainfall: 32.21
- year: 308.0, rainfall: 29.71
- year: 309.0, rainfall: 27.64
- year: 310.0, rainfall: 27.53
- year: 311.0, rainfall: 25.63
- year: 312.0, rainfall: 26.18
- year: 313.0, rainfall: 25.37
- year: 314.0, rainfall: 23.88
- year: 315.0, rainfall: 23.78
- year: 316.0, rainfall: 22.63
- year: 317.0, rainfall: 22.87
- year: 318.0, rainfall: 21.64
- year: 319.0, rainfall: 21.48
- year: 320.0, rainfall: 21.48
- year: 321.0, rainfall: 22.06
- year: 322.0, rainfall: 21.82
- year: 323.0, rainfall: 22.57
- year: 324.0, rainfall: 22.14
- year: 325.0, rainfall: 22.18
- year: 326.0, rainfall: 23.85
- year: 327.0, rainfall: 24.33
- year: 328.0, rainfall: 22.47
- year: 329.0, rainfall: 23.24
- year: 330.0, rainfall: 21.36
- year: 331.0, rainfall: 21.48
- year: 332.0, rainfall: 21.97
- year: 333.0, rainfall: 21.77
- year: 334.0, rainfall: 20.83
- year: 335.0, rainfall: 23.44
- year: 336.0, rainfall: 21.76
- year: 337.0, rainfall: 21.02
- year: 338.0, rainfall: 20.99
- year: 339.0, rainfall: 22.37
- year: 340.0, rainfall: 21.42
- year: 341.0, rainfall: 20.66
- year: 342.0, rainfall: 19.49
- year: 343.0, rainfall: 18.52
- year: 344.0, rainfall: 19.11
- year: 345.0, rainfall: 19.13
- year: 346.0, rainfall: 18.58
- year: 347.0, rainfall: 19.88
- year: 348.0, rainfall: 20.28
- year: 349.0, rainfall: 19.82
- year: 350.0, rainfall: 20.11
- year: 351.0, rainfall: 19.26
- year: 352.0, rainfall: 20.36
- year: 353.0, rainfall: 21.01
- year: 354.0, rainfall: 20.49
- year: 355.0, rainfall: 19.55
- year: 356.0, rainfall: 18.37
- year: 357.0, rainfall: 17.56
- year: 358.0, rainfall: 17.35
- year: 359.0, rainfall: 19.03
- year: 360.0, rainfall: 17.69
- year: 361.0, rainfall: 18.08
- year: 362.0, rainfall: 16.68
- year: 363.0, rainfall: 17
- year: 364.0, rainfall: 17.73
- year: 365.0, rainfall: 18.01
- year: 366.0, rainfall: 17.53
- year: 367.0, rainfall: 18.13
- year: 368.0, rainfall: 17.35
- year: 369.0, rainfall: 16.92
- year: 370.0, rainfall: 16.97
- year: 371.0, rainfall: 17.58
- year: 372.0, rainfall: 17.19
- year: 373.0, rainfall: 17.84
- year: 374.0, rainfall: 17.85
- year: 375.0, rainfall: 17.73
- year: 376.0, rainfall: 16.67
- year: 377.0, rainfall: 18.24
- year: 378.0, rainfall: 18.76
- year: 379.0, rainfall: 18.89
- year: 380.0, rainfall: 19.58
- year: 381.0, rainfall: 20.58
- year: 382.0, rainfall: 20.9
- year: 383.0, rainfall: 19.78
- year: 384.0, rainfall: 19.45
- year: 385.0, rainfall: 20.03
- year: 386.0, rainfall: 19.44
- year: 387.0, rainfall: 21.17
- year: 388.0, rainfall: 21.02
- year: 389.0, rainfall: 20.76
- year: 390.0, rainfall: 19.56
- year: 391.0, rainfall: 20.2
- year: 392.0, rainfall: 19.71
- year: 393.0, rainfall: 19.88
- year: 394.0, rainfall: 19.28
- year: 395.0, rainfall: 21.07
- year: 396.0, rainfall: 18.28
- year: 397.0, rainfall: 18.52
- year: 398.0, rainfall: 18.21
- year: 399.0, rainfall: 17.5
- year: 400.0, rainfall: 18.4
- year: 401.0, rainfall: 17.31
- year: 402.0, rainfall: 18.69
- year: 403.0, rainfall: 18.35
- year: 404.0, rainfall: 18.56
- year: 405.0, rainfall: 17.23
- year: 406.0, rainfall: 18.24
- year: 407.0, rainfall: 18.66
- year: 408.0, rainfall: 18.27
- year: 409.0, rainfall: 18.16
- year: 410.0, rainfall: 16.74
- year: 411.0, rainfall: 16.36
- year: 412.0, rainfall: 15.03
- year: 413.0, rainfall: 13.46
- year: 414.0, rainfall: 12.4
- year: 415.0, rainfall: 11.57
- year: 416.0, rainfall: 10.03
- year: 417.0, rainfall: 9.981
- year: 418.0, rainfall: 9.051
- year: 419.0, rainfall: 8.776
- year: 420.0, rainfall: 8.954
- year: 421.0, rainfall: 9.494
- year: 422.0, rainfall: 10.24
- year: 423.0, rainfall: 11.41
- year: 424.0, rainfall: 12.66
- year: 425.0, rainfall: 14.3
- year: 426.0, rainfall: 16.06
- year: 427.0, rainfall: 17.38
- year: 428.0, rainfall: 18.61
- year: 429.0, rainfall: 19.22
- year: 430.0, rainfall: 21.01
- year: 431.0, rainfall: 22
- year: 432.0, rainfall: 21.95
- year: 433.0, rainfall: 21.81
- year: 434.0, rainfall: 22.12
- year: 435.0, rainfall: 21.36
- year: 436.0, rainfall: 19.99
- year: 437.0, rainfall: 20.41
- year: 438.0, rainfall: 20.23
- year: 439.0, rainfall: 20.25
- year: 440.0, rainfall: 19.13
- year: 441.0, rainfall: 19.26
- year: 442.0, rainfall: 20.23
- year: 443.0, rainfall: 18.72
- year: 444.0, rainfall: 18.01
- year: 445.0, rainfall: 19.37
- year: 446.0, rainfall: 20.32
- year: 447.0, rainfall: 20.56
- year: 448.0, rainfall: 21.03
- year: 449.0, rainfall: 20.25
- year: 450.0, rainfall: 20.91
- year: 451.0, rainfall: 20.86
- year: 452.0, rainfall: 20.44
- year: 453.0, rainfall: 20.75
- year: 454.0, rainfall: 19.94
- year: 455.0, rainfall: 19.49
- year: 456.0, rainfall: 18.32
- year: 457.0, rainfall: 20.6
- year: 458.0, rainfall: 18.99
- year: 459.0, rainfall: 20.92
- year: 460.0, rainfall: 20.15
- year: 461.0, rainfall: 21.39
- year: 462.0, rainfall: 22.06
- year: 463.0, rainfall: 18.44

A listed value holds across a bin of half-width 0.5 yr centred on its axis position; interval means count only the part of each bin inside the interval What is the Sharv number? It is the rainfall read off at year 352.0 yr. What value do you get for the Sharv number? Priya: 20.36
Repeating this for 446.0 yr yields 20.32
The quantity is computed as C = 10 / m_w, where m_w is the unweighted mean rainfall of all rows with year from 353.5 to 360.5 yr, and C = 0.54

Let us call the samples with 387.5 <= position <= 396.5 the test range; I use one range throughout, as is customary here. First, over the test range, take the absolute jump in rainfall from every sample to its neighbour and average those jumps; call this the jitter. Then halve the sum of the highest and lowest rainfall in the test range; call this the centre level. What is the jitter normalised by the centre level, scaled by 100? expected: 5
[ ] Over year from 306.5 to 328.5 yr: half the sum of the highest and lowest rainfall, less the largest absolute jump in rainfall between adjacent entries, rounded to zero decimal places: 24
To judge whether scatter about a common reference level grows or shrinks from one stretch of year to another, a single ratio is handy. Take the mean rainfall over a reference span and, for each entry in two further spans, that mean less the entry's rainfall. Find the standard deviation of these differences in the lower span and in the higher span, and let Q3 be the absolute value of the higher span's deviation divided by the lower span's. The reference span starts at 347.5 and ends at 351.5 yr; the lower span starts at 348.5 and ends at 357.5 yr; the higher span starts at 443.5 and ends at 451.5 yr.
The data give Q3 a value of 0.9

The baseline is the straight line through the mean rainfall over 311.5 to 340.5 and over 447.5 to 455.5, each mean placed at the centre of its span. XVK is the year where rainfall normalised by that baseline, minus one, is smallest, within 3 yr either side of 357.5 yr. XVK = 358.0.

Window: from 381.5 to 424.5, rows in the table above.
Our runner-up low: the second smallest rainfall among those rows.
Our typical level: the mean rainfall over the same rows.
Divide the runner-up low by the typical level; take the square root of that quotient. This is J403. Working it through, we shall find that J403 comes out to 0.735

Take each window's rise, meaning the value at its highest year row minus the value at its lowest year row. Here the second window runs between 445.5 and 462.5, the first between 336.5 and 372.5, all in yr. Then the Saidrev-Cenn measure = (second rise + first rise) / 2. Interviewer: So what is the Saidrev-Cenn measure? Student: -1.0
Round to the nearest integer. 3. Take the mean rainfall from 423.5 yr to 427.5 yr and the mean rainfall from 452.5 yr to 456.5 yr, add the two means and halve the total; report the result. 17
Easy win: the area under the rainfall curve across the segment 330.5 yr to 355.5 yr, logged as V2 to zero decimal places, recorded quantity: 513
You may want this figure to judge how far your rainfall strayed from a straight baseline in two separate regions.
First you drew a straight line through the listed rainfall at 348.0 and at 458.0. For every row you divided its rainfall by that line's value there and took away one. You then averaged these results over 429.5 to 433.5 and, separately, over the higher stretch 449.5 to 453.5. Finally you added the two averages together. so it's 0.2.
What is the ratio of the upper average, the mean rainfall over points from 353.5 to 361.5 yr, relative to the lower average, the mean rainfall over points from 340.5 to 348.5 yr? 0.95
